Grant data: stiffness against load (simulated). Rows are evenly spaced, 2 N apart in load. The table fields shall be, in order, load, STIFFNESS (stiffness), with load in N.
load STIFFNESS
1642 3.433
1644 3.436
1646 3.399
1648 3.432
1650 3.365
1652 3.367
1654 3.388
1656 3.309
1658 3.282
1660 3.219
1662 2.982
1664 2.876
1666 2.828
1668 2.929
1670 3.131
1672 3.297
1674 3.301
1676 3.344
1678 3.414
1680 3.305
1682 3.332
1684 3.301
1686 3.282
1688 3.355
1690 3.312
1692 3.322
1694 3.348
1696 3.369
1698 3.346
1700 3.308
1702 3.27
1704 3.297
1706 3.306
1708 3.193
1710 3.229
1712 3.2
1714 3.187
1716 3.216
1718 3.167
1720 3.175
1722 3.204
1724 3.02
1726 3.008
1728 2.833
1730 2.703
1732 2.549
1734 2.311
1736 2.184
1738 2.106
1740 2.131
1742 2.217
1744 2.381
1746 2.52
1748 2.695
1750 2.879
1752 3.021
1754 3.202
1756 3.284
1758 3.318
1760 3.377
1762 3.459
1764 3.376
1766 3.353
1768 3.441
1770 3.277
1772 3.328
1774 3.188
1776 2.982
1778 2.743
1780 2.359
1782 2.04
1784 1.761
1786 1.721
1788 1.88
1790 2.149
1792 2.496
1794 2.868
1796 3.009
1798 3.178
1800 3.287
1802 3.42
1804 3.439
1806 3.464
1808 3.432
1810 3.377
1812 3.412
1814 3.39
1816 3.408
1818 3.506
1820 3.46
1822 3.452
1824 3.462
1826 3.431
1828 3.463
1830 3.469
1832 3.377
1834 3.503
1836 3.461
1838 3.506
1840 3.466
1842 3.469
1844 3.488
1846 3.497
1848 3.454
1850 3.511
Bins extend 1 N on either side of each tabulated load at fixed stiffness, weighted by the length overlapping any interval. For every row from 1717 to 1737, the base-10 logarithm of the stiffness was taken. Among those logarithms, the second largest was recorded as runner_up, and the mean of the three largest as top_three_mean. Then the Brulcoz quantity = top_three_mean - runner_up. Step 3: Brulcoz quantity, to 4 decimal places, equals 0.0010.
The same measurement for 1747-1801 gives -0.0020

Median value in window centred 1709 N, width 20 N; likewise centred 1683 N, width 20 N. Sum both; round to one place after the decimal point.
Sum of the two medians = 6.5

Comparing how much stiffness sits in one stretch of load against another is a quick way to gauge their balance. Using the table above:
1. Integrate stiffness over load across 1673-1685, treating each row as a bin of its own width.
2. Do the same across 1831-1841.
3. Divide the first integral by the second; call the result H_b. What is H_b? 1.2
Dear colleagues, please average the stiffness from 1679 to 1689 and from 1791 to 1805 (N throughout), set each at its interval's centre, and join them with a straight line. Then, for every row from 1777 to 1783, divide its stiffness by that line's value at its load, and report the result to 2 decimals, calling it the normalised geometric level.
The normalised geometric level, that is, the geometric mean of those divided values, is 0.75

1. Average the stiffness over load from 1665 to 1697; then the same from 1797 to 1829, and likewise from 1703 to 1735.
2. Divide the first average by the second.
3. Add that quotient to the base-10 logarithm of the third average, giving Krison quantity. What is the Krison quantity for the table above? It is 1.44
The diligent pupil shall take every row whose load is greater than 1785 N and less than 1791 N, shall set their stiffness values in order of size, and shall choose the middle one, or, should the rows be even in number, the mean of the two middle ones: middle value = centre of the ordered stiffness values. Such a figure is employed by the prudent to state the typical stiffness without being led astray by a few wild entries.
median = 1.88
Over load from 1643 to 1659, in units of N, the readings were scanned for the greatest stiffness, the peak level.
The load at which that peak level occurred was 1644 N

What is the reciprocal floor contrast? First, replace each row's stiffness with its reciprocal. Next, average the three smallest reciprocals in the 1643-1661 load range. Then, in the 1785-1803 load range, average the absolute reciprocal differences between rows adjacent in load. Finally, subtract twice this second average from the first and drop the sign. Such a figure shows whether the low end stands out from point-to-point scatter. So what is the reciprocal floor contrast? 0.22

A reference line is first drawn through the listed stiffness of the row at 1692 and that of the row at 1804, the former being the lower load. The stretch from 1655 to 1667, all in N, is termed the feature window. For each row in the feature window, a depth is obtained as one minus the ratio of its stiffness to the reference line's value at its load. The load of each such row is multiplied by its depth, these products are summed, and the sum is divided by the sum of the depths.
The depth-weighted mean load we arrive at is 1664.2 N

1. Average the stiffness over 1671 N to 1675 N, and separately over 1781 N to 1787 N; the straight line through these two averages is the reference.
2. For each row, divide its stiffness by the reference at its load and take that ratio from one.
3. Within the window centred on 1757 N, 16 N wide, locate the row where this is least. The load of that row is 1762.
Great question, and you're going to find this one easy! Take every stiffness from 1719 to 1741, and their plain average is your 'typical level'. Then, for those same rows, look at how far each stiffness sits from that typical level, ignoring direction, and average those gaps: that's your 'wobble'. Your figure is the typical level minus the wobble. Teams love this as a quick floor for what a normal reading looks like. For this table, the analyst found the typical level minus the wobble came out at 2.3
